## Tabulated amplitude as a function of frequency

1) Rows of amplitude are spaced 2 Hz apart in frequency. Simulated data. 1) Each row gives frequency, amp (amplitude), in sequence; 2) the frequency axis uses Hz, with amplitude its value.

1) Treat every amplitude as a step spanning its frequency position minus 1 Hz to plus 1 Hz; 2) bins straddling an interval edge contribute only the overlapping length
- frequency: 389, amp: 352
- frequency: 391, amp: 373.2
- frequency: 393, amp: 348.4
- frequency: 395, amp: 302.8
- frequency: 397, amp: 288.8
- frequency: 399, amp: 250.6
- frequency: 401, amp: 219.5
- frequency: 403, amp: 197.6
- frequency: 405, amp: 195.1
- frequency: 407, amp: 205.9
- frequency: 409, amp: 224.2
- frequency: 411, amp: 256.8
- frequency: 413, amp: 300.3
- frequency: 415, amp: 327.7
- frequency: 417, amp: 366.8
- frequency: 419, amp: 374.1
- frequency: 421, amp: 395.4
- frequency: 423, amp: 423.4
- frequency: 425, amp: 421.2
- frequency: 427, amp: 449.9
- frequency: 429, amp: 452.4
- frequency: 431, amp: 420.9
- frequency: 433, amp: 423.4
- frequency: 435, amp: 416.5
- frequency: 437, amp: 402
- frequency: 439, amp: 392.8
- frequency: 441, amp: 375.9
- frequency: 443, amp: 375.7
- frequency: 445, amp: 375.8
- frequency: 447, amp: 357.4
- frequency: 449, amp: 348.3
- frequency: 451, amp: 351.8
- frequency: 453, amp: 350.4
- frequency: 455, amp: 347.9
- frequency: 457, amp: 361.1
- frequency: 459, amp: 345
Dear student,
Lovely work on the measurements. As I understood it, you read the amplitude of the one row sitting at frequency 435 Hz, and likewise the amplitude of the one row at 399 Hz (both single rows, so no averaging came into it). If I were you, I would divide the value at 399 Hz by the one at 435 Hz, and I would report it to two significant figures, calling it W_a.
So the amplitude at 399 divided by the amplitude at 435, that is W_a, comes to 0.60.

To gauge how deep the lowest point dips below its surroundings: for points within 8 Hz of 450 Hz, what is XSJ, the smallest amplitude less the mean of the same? -11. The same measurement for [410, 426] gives -101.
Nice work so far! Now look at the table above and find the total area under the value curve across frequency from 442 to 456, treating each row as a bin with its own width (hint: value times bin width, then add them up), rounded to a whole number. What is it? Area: 5015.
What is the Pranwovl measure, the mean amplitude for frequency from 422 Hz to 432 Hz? 434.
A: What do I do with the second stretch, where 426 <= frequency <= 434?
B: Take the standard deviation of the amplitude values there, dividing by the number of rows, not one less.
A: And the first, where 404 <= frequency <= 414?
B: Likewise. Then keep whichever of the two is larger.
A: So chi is 38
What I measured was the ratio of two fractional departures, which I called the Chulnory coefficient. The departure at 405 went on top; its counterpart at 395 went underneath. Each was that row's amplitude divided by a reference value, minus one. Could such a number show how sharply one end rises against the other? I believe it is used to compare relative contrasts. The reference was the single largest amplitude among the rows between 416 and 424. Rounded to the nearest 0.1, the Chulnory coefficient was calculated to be 1.9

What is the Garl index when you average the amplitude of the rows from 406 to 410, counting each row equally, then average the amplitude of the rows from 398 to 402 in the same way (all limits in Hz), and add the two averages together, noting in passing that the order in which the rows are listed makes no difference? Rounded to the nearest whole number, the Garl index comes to 450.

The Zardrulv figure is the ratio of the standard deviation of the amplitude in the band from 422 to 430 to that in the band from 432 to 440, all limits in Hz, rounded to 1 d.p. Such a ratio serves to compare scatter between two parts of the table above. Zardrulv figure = 1.2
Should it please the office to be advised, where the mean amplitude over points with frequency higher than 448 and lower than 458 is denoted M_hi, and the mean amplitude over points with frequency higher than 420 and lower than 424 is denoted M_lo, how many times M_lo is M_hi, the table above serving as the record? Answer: 0.86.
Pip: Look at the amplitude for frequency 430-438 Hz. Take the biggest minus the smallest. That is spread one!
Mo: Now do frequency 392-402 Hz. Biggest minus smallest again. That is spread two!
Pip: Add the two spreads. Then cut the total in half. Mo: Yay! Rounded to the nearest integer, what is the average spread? 75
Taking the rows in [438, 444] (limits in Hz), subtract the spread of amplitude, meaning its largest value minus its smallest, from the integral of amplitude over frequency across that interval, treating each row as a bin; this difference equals 2272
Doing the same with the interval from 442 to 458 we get 5709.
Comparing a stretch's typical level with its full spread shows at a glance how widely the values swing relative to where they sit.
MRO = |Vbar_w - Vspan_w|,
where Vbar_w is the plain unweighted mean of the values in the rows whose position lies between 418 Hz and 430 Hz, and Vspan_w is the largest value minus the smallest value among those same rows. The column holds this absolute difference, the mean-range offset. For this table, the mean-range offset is 341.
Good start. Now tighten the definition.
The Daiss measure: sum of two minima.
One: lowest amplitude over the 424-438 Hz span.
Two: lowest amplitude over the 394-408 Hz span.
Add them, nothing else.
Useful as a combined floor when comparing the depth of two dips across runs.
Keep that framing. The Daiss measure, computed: 597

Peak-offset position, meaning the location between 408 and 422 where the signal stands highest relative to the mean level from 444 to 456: 421 Hz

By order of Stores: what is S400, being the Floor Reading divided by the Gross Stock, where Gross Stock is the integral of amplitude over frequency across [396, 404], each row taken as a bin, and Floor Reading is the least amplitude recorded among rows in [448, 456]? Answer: 0.182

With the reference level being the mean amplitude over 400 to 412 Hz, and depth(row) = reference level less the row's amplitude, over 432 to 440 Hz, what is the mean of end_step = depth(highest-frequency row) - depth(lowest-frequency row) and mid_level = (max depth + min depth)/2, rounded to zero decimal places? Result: -80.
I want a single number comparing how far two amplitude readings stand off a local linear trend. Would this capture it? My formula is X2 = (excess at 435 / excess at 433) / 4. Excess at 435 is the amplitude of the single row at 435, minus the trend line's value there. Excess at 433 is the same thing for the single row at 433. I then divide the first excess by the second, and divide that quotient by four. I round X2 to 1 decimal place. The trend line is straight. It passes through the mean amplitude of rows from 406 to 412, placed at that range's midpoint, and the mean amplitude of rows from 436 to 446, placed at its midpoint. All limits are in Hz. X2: 0.2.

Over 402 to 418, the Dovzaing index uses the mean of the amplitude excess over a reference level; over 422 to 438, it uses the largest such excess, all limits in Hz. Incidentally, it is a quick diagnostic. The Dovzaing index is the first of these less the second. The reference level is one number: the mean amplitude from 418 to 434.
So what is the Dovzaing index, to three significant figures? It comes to -193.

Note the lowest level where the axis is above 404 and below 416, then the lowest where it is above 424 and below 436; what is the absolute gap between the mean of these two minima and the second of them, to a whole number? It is 111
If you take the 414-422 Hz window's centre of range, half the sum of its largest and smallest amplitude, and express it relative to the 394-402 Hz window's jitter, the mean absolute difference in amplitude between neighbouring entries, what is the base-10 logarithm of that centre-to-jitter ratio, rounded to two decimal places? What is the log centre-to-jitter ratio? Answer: 1.11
